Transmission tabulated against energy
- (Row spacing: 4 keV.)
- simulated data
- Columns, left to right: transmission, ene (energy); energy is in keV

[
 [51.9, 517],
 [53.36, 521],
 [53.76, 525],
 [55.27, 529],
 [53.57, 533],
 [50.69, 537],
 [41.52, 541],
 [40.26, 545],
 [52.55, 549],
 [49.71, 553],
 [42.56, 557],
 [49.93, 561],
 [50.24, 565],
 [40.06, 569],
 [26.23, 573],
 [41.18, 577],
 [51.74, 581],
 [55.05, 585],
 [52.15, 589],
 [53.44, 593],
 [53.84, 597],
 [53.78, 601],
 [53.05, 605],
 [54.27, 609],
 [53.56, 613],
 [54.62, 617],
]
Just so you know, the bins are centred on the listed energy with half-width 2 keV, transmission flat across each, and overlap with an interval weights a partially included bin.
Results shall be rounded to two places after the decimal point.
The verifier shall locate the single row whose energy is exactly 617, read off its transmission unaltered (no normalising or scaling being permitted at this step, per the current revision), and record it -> 54.62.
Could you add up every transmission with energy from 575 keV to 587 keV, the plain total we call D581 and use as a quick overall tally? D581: 148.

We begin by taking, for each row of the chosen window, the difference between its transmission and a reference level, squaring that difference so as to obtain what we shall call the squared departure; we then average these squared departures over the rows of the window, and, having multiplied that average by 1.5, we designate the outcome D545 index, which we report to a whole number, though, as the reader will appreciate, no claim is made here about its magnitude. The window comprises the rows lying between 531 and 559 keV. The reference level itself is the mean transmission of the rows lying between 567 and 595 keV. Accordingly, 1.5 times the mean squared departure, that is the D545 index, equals 44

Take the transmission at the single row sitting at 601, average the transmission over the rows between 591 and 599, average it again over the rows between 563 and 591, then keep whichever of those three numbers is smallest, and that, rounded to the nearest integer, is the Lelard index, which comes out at 45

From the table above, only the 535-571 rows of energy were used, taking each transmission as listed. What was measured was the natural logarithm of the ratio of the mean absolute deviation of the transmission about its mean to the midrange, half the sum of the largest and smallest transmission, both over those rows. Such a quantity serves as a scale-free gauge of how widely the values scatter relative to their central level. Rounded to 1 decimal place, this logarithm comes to -2.3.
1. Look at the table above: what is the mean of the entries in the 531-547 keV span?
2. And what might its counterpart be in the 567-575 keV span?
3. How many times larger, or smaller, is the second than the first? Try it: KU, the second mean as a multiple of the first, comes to 0.71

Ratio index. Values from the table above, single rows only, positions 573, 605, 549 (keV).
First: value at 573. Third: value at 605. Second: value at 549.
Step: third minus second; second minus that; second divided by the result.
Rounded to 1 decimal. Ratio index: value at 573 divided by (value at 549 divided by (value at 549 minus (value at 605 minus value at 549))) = 26.0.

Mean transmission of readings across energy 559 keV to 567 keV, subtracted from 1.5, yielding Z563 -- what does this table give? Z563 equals -49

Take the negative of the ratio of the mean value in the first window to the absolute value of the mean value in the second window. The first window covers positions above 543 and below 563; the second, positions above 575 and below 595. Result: -0.93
